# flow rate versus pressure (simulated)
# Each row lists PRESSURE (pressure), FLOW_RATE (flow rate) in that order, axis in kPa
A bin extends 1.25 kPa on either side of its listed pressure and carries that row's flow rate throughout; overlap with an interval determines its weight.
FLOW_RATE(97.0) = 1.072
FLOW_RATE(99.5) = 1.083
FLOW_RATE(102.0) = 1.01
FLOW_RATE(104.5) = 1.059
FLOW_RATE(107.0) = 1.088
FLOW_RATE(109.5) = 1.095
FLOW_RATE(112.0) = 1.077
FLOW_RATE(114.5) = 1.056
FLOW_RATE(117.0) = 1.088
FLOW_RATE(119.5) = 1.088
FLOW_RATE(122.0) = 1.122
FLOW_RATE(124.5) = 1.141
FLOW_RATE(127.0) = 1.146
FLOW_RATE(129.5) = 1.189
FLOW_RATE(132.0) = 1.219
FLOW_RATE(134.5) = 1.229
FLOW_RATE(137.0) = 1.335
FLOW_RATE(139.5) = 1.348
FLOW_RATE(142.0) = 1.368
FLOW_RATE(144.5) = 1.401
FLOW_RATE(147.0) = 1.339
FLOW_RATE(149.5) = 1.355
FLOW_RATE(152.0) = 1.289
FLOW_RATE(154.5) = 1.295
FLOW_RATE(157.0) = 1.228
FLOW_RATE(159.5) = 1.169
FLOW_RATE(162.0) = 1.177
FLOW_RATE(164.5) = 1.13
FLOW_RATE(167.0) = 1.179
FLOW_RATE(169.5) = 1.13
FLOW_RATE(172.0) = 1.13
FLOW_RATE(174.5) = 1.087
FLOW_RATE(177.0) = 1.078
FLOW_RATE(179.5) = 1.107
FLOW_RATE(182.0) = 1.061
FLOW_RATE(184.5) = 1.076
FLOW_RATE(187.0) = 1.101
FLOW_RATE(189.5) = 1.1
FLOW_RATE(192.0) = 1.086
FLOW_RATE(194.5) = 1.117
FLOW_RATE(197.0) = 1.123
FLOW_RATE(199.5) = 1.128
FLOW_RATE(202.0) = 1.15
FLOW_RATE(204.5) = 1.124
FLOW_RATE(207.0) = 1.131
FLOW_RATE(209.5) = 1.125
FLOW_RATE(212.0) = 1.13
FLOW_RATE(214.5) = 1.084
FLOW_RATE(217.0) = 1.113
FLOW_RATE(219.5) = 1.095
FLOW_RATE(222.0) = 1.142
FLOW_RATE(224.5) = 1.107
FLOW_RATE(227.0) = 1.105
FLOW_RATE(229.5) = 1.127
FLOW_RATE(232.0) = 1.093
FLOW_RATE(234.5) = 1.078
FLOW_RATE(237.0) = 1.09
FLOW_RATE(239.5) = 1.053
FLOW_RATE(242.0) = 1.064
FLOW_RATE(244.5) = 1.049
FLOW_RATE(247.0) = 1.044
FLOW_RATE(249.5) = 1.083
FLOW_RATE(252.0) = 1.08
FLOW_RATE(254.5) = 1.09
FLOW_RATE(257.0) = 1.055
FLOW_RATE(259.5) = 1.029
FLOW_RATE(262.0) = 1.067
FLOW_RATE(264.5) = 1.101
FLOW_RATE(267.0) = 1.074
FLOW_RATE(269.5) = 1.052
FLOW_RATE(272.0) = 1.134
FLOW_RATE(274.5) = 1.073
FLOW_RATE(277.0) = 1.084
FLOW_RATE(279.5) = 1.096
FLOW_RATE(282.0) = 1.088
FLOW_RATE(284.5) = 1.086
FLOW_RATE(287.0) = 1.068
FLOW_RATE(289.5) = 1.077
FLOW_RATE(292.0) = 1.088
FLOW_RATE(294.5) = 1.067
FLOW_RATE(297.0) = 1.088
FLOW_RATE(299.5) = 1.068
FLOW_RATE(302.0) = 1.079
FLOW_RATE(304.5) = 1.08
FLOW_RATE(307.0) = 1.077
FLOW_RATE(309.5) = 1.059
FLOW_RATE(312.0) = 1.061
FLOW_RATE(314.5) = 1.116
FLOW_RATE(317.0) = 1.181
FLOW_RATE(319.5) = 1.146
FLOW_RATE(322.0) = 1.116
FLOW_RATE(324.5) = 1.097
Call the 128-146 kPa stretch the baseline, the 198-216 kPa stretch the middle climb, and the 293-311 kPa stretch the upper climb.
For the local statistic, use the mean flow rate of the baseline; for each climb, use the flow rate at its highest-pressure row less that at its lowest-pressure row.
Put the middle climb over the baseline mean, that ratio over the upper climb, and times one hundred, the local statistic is 424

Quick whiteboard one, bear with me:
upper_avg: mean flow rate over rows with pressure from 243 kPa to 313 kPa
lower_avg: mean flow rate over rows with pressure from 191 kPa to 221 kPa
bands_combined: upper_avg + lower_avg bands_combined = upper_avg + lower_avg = 2.19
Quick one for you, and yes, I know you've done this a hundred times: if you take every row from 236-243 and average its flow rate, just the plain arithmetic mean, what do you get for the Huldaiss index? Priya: 1.07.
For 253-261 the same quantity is 1.06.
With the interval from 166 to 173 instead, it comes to 1.15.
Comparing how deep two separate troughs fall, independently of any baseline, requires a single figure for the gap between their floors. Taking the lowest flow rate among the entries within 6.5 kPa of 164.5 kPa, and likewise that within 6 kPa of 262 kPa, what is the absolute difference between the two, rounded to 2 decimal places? 0.10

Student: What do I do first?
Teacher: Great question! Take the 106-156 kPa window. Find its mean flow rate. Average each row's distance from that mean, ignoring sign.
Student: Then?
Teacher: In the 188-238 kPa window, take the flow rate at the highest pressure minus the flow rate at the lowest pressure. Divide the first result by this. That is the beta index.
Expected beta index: -10.4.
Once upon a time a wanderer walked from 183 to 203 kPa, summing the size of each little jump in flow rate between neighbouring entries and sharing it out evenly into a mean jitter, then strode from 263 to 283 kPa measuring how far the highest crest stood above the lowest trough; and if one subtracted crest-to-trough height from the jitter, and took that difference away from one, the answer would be 1.07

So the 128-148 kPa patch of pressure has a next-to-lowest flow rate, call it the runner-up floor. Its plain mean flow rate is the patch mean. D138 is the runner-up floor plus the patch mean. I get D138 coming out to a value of 2.52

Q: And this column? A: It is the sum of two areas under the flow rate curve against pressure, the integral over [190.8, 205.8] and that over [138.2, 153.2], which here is 37.1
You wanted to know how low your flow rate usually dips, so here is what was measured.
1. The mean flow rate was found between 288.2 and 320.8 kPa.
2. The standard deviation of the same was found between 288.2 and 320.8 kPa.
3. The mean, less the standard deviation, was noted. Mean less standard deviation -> 1.06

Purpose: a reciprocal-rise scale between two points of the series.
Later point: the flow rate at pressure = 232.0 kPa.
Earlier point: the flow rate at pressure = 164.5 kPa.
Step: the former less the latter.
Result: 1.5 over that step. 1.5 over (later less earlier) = -41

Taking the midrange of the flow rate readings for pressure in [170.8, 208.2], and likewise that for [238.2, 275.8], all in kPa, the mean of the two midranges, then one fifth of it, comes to 0.219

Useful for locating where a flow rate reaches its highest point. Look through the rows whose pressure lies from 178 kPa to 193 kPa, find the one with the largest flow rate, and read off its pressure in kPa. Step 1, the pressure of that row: 179.5 kPa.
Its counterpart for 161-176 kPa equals 167.0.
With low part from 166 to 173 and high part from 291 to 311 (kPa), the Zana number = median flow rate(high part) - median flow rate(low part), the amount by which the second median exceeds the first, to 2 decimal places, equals -0.05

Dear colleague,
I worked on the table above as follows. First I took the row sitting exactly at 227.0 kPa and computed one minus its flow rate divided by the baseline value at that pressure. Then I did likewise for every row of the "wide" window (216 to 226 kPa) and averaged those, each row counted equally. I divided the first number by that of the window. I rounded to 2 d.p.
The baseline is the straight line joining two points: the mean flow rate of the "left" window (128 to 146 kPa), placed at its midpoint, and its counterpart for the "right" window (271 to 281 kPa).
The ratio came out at 1.01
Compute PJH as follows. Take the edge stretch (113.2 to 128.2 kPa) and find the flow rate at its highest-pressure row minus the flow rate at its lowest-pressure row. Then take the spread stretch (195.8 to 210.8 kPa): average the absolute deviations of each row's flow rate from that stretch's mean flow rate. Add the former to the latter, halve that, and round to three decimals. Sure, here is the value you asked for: 0.048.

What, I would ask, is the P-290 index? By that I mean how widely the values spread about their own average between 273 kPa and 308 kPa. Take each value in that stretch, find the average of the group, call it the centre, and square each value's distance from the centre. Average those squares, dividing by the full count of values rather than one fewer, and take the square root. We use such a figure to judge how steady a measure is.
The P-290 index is 0.009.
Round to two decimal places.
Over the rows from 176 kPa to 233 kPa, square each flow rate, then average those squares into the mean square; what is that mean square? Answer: 1.23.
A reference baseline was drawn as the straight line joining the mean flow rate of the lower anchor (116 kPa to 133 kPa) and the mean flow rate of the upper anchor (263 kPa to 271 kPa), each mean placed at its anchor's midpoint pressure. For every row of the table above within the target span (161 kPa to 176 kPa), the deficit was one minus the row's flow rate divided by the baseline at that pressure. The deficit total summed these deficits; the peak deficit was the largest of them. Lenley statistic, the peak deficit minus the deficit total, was 0.12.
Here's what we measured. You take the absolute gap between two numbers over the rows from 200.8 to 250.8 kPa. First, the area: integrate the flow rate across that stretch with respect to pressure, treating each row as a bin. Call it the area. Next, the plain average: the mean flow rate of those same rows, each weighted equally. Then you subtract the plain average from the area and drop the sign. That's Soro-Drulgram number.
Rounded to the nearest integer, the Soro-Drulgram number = 54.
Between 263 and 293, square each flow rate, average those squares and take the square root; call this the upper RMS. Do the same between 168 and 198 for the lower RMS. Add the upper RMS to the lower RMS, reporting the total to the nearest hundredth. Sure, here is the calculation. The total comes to 2.19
